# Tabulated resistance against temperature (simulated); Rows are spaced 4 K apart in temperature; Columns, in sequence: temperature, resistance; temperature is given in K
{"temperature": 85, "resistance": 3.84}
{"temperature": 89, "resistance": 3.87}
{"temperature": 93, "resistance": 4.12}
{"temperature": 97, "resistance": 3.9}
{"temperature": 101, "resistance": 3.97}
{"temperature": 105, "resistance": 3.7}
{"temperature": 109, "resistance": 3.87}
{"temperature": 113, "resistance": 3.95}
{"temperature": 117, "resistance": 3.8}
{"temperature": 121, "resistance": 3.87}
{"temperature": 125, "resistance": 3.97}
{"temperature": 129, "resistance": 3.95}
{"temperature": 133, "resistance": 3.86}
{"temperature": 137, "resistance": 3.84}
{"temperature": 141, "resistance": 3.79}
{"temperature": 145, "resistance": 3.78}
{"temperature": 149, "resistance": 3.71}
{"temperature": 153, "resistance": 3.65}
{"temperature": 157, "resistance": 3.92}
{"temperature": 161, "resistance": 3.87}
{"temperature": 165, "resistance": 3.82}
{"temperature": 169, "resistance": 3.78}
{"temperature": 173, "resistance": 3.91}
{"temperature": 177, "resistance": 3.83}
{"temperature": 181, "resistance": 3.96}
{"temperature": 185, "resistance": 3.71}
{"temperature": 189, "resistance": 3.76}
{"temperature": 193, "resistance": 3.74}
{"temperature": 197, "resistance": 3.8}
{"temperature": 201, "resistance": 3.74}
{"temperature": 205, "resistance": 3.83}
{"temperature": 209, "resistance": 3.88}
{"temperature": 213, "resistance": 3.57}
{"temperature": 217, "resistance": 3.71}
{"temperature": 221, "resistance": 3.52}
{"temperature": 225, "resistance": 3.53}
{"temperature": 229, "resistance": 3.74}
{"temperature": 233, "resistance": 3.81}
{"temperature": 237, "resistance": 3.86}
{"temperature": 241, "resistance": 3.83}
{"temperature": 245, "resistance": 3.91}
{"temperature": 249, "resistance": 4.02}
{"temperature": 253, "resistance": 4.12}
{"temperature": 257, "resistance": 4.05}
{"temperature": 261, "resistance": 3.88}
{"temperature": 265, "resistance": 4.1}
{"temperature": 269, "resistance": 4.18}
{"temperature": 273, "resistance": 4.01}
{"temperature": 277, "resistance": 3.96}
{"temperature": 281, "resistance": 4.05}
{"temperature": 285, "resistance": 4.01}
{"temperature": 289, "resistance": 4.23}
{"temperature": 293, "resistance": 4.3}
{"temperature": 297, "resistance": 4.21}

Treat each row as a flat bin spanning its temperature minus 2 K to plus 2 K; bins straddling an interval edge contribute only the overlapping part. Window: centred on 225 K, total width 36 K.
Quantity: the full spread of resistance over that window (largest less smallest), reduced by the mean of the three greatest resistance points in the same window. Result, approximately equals -3.50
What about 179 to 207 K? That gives -3.61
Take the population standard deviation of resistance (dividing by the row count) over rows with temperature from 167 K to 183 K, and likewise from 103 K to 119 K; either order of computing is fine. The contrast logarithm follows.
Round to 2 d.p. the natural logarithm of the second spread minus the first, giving -3.80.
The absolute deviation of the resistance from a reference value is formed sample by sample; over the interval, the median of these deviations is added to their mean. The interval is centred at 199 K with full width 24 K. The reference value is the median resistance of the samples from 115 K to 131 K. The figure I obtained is 0.25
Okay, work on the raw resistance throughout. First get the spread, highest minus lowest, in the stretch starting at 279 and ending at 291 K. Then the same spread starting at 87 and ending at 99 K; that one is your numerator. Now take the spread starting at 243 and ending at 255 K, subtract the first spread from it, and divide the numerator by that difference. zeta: -25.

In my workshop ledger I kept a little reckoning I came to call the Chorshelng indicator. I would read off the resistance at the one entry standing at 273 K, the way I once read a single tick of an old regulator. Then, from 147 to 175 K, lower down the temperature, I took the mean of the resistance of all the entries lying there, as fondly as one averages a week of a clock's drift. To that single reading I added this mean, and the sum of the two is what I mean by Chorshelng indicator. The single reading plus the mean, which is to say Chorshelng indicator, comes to 7.82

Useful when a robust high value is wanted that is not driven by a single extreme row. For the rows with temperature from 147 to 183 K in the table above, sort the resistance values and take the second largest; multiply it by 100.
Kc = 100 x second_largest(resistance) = 392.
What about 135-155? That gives 379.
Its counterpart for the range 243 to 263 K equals 405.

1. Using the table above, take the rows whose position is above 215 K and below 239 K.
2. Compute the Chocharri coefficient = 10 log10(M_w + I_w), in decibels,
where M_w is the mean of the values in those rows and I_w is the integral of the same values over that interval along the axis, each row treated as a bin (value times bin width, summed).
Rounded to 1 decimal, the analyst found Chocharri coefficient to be 19.7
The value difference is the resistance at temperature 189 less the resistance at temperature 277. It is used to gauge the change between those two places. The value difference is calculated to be -0.20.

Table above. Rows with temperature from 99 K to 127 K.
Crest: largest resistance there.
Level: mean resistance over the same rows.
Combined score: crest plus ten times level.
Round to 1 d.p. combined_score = 42.7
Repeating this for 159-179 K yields 42.3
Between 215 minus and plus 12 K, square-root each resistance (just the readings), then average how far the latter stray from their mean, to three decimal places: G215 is 0.035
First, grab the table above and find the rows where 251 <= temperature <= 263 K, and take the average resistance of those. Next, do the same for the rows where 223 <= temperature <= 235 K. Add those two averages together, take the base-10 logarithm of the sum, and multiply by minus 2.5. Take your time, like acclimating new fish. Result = -2.22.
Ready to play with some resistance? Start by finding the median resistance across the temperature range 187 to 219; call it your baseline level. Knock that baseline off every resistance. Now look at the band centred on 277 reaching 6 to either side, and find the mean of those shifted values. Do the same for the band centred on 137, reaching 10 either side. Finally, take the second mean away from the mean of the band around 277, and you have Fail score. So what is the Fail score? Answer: 0.16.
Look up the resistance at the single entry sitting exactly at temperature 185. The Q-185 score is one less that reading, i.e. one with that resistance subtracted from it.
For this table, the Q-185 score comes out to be -2.71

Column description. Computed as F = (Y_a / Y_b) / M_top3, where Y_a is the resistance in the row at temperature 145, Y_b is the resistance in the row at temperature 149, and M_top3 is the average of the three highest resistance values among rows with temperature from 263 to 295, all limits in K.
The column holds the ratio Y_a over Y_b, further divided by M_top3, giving 0.240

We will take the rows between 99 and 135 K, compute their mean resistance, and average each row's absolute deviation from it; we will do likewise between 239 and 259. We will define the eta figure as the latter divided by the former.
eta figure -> 1.3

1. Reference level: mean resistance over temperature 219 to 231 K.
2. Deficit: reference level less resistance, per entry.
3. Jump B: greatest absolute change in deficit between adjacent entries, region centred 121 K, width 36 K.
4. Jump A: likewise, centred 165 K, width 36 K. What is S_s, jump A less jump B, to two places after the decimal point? 0.10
